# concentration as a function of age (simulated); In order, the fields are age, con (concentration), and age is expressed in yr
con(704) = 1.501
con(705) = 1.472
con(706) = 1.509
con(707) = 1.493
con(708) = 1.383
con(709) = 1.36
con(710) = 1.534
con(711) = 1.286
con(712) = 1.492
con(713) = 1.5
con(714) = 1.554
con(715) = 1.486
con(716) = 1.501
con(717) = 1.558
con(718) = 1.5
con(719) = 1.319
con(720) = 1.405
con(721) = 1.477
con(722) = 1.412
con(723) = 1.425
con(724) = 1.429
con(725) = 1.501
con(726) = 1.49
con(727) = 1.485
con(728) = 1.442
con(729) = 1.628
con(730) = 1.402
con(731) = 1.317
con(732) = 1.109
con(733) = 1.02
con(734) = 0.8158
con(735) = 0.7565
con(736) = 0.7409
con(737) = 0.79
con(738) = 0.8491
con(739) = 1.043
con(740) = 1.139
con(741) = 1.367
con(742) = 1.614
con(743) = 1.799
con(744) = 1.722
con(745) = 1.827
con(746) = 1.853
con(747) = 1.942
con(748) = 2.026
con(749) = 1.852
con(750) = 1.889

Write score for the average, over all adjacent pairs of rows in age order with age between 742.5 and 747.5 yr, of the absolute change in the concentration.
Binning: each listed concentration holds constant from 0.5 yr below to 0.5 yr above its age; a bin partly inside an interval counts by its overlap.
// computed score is 0.07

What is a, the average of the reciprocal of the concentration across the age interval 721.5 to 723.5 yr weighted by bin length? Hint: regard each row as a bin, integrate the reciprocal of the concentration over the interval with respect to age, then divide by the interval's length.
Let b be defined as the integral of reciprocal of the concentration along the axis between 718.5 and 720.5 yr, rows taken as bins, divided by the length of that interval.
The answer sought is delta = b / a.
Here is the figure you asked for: 1.0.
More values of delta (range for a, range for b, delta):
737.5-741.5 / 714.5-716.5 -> 0.7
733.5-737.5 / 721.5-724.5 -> 0.5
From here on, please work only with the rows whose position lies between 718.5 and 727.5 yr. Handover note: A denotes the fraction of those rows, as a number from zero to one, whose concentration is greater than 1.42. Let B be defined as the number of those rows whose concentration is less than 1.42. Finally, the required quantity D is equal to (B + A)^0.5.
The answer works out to 1.91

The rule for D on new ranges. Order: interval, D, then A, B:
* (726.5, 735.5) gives 2.52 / 0.33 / 6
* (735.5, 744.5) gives 2.52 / 0.33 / 6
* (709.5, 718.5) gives 1.37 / 0.89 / 1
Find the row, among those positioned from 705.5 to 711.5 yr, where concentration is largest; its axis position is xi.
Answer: 710 yr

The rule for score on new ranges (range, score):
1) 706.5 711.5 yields 0.14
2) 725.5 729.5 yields 0.08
